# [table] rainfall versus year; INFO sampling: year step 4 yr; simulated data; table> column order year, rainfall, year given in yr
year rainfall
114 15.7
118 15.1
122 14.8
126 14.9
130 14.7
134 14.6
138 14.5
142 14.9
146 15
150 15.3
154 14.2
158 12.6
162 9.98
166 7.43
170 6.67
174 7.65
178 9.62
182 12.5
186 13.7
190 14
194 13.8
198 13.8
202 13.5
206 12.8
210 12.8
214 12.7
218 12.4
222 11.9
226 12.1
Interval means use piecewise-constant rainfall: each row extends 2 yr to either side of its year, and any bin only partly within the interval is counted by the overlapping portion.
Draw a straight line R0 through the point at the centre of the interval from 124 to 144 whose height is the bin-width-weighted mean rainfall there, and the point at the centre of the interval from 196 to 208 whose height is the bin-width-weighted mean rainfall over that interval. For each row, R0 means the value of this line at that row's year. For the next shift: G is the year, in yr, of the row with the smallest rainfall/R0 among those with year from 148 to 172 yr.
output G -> 170 yr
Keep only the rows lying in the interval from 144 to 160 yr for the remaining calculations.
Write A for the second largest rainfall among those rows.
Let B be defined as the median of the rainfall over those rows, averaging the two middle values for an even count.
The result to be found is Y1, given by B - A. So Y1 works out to -0.4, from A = 15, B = 14.6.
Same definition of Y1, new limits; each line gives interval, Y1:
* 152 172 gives -2.6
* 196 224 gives -0.7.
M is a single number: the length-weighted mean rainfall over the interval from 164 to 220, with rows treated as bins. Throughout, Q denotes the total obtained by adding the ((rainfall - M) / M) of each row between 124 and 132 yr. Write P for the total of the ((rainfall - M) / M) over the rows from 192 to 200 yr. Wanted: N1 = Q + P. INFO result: 0.9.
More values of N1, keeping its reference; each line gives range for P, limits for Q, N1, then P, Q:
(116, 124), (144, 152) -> 1.2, 0.6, 0.60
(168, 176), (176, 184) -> -0.9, -0.8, -0.10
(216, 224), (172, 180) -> -0.4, 0.1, -0.52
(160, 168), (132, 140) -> 0.0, -0.5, 0.49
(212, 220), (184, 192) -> 0.5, 0.2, 0.37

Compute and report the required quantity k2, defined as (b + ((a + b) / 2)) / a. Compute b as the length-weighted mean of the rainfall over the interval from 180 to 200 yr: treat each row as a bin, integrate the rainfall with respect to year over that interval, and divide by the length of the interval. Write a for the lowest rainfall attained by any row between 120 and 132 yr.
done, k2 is 1.88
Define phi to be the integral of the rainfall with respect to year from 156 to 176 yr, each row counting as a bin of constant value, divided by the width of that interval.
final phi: 8.9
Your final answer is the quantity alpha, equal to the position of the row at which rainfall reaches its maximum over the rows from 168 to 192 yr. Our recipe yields 190 yr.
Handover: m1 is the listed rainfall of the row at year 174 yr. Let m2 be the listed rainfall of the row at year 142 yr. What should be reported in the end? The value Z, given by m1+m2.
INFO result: 23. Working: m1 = 7.65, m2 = 14.9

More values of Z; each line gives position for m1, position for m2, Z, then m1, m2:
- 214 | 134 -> 27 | 12.7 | 14.6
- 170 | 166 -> 14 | 6.67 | 7.43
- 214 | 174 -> 20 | 12.7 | 7.65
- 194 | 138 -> 28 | 13.8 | 14.5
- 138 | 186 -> 28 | 14.5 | 13.7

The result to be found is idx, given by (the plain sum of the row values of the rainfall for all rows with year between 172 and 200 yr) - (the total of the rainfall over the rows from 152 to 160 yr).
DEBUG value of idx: 58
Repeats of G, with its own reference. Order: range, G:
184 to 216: 206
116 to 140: 122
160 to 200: 170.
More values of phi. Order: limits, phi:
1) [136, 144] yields 14.7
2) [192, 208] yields 13.5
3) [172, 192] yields 11.5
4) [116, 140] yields 14.8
